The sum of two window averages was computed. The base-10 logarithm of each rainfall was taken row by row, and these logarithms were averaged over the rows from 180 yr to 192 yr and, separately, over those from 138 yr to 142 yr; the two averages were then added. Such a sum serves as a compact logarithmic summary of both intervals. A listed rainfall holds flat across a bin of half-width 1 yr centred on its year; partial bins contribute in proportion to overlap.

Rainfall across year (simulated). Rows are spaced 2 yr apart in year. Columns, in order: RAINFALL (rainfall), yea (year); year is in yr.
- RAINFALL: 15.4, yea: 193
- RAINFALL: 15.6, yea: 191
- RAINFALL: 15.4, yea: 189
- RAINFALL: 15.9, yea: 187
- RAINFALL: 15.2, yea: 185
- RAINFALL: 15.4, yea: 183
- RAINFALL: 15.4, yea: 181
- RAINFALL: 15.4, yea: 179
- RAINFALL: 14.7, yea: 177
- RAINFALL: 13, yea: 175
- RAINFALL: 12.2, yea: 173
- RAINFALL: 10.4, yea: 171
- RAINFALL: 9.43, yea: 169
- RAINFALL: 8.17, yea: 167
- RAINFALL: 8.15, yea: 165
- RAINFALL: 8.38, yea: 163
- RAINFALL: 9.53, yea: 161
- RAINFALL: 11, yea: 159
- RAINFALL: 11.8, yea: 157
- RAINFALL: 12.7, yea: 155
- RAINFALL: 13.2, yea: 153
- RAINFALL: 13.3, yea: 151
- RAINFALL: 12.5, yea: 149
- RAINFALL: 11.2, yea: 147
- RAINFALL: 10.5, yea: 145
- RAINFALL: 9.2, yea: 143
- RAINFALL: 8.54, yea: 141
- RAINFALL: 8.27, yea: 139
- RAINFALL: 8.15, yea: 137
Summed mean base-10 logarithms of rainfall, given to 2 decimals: 2.11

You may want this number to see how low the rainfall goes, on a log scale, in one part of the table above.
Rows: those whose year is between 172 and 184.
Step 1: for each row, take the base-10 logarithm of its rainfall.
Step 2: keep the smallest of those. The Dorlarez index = 1.09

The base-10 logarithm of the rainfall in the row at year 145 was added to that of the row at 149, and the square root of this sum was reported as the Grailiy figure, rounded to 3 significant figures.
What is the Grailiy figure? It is 1.46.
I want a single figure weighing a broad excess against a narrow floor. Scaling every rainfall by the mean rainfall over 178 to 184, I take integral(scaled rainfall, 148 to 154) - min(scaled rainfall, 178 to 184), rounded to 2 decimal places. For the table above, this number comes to 4.06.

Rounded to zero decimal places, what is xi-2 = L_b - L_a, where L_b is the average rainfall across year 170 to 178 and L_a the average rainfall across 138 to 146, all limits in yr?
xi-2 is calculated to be 3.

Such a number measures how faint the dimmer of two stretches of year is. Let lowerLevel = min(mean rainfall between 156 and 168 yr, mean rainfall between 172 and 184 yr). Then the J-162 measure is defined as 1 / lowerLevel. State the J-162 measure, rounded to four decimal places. 0.1052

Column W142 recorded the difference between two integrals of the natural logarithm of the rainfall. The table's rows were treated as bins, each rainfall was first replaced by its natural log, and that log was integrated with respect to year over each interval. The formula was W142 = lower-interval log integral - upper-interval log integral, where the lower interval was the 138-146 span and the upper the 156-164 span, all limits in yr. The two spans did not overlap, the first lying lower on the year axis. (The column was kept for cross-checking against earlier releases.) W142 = -0.8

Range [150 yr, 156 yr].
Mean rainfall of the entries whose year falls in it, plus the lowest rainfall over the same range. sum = 26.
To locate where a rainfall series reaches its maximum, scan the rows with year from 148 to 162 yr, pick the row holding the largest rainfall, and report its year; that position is 151 yr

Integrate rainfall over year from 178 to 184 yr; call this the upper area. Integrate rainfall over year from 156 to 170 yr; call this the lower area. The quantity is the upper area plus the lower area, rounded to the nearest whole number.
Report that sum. 225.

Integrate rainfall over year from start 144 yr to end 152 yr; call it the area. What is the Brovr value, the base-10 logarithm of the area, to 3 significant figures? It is 1.98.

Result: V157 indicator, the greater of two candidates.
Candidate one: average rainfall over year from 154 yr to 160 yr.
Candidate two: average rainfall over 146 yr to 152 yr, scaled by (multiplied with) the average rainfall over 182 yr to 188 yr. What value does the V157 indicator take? 191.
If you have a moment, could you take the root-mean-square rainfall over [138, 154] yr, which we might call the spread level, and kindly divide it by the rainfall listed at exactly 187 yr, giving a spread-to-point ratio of 0.69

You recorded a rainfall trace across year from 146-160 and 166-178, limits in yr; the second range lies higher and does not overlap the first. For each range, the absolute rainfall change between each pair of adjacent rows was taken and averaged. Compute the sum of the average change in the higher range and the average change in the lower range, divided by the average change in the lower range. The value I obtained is 2.8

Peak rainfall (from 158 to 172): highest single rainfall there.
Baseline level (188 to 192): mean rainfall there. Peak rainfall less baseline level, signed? -4.5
